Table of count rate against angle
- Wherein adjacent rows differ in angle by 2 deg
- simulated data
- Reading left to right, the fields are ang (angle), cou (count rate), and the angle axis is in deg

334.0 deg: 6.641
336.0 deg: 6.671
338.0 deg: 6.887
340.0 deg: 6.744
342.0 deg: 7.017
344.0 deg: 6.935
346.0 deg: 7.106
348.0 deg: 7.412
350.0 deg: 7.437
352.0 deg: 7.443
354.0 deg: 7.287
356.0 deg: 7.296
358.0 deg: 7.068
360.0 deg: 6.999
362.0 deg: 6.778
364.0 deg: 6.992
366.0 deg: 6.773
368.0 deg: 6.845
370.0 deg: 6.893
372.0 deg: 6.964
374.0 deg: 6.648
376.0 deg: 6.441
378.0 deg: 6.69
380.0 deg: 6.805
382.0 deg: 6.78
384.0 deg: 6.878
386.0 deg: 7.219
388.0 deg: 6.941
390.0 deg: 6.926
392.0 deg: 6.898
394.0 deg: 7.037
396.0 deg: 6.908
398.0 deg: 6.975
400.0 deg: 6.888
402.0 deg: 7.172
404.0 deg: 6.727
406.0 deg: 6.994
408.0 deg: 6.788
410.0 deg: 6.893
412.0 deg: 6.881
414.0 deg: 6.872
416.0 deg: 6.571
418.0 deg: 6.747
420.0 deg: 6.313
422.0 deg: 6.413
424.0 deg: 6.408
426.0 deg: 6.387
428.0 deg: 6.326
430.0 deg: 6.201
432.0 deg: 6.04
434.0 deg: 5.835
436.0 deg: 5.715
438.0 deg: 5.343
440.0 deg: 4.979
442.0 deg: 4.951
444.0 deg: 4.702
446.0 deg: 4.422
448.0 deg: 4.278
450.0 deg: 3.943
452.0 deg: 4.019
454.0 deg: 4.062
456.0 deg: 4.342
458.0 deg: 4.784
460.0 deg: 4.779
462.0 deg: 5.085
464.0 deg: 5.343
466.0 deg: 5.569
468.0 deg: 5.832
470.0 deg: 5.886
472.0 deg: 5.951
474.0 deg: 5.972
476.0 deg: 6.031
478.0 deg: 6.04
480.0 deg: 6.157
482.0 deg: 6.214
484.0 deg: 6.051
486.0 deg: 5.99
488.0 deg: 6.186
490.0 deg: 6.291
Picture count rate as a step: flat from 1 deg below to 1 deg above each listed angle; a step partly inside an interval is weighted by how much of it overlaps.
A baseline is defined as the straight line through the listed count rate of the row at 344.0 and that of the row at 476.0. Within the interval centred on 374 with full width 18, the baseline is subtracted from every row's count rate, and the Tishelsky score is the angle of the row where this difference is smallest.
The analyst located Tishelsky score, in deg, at 376.0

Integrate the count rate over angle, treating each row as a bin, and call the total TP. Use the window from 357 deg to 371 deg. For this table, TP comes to 97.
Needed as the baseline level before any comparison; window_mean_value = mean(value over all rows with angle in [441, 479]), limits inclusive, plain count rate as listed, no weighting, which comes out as 5.1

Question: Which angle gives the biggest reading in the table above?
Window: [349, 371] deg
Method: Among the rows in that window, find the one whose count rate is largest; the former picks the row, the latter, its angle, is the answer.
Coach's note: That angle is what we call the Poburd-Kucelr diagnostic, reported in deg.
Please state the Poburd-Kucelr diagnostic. 352.0 deg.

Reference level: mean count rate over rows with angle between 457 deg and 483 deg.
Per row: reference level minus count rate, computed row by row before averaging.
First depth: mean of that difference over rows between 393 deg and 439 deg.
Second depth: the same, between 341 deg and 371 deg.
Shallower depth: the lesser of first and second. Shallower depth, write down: -1.42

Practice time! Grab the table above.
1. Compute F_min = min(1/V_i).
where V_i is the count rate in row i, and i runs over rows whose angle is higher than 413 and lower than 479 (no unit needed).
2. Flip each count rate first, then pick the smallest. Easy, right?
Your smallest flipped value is 0.146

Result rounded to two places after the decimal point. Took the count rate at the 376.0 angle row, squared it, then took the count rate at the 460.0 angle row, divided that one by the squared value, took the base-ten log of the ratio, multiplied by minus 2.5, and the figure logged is 2.35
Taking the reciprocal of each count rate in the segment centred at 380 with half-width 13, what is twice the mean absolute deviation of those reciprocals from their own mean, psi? 0.006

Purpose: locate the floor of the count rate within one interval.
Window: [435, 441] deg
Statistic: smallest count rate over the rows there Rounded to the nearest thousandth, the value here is 4.979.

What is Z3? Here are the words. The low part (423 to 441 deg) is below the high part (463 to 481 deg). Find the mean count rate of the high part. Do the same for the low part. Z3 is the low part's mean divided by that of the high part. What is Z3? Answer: 1.01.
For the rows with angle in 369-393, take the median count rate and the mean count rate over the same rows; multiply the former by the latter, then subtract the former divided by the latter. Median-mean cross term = 46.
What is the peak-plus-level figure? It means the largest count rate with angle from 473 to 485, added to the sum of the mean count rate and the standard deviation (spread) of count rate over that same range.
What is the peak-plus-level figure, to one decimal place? 12.4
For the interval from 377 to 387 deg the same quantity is 14.3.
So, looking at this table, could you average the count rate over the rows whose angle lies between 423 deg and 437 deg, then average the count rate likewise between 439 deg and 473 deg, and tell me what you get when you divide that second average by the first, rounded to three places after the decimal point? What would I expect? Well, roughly 0.796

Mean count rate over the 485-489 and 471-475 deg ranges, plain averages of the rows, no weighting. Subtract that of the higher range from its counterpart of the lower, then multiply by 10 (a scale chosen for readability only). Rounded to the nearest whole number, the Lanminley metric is -1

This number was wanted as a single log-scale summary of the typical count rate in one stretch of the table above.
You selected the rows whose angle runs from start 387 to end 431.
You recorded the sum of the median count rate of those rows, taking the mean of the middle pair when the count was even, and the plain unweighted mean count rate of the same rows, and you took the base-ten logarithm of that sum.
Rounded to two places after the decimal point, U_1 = 1.13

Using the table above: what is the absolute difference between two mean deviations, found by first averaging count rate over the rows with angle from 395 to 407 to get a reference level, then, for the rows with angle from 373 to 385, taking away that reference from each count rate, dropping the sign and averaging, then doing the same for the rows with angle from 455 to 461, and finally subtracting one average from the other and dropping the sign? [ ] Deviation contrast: 2.1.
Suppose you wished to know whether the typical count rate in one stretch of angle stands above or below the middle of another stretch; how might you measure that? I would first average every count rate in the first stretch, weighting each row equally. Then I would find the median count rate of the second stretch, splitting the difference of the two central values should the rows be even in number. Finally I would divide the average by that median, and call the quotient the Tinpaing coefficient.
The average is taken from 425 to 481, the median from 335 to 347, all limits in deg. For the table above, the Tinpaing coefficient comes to 0.77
